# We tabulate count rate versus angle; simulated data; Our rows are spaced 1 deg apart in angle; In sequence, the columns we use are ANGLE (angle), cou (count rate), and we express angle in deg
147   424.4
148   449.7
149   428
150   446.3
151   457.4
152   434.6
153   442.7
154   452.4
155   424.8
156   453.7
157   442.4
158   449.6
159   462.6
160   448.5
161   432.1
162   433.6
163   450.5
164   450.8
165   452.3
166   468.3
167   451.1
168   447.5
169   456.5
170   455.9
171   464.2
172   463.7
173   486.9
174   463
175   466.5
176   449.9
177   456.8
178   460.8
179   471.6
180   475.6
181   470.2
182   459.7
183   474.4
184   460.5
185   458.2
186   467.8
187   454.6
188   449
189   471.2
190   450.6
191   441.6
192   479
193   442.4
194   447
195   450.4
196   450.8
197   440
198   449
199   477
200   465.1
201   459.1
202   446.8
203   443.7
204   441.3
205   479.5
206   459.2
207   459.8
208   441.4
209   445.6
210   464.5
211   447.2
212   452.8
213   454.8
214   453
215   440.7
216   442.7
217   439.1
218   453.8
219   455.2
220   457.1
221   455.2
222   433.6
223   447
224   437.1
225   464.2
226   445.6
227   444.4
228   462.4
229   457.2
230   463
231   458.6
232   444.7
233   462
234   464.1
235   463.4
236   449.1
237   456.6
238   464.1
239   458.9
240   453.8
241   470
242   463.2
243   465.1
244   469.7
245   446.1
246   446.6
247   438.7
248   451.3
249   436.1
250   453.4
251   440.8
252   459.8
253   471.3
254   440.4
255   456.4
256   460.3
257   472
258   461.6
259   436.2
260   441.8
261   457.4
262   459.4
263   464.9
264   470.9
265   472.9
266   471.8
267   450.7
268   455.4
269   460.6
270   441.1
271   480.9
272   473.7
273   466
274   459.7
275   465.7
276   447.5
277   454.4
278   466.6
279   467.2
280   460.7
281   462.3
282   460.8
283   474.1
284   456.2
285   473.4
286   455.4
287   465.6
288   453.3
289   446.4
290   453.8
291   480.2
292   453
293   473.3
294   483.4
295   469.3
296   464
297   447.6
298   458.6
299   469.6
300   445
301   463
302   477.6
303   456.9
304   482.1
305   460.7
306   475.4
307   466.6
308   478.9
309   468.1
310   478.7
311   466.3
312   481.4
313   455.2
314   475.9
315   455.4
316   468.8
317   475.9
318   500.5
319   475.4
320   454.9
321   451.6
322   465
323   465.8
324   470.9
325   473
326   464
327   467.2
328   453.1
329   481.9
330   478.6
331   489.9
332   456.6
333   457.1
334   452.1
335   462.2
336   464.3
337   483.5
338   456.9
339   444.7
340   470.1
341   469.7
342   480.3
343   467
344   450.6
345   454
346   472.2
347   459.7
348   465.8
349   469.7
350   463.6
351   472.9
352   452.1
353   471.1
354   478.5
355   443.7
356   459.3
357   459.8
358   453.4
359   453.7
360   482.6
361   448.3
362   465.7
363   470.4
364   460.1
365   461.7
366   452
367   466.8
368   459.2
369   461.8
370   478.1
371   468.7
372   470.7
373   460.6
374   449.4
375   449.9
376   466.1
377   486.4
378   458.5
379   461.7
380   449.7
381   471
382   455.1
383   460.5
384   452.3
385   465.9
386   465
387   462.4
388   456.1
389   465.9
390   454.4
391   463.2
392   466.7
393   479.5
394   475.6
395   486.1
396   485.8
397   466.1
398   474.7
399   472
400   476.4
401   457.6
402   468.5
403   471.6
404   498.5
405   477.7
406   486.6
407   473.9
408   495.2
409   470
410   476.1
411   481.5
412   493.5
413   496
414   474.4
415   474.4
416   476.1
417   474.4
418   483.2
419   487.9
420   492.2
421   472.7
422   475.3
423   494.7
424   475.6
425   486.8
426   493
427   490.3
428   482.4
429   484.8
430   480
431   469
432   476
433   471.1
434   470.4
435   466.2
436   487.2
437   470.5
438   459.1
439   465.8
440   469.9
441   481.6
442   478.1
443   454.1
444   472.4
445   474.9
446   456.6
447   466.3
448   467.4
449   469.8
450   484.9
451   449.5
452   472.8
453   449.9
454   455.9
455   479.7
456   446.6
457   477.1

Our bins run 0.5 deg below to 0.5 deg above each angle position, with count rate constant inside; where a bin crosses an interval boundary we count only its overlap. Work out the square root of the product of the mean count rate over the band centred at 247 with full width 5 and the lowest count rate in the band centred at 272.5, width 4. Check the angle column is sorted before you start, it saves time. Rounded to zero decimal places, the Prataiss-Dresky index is 452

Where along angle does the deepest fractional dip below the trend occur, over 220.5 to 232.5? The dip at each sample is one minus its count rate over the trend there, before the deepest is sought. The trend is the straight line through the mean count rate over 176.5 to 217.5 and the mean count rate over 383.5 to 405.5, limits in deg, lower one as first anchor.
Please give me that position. 222 deg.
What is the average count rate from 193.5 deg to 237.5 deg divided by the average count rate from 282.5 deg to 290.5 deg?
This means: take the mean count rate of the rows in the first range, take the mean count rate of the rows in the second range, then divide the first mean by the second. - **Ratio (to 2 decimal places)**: 0.98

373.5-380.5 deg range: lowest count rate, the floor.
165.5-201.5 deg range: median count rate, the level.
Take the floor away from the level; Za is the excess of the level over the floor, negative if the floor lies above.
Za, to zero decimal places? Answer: 10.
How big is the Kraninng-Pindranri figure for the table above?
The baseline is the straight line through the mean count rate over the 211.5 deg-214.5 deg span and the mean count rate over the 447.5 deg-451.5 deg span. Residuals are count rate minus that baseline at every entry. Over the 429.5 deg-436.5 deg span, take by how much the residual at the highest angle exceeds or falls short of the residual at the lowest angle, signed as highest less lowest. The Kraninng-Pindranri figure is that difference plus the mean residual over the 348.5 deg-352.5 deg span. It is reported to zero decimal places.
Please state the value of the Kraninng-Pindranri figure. 10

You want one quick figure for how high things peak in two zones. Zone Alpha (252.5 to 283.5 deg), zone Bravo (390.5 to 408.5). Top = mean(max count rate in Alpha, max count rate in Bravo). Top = 490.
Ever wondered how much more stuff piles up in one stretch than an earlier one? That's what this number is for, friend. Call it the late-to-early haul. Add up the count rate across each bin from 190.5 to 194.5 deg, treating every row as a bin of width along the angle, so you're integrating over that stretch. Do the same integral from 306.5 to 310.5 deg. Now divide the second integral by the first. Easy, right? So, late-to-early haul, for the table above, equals 1.05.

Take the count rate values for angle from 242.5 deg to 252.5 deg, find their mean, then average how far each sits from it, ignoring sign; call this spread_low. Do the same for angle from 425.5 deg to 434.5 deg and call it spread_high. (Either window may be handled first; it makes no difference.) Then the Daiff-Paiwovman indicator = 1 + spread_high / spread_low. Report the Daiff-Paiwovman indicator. 1.79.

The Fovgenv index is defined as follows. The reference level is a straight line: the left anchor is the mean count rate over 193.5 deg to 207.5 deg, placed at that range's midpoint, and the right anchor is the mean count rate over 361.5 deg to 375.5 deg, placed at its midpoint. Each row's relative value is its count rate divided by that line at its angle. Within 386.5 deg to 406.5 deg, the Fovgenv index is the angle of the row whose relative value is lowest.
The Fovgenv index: 390 deg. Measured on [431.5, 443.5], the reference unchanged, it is 443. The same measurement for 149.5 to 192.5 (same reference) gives 155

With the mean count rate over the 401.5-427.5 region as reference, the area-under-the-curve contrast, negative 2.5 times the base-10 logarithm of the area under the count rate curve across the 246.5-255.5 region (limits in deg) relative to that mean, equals -2.3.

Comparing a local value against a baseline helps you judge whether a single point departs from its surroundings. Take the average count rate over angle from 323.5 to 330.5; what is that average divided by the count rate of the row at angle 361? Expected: 1.05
